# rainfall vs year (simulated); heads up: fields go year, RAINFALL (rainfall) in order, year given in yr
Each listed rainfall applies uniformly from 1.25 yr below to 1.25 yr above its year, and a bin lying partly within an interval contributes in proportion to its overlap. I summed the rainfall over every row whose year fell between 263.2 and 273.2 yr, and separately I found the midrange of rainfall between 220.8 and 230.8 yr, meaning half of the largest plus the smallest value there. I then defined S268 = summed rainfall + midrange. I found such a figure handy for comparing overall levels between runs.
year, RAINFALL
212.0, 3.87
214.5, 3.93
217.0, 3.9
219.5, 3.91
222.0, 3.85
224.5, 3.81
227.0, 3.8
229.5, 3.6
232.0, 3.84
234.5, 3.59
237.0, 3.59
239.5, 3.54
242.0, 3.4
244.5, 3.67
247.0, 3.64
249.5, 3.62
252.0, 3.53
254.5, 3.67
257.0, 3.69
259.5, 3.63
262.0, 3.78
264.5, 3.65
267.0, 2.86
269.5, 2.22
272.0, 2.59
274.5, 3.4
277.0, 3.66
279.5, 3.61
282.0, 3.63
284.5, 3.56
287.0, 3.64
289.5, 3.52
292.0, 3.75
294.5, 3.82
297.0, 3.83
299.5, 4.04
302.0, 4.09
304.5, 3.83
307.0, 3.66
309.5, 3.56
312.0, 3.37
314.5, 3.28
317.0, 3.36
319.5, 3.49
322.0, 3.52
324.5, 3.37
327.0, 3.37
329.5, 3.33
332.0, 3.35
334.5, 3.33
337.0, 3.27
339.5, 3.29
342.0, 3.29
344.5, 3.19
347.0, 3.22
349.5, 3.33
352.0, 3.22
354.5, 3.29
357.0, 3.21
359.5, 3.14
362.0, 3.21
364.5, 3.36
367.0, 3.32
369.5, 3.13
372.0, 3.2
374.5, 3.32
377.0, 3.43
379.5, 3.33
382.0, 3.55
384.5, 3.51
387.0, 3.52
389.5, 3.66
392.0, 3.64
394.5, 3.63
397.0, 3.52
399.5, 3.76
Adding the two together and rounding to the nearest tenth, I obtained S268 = 15.0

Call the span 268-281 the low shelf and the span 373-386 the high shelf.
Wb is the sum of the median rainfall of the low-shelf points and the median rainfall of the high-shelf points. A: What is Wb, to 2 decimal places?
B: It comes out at 6.83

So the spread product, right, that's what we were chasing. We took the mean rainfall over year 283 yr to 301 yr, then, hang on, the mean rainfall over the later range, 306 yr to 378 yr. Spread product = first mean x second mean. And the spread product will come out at 12.4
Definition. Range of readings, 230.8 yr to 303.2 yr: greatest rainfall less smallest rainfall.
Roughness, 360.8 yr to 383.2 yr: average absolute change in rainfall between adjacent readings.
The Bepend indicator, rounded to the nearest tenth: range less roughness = 1.7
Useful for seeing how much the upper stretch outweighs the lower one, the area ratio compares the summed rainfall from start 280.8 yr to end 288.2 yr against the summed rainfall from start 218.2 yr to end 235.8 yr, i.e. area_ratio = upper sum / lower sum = 0.41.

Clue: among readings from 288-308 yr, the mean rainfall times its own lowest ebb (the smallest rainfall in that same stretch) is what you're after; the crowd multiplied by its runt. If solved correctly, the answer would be 13.4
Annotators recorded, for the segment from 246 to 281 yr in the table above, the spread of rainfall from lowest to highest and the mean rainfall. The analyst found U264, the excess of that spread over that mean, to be -1.84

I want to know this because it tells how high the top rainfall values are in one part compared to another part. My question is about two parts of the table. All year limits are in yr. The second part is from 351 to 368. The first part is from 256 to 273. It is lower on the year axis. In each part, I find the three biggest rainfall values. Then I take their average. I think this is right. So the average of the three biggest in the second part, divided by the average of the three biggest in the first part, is 0.90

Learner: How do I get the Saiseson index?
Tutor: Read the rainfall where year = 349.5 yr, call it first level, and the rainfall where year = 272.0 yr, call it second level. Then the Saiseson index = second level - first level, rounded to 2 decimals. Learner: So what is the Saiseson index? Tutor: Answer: -0.74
